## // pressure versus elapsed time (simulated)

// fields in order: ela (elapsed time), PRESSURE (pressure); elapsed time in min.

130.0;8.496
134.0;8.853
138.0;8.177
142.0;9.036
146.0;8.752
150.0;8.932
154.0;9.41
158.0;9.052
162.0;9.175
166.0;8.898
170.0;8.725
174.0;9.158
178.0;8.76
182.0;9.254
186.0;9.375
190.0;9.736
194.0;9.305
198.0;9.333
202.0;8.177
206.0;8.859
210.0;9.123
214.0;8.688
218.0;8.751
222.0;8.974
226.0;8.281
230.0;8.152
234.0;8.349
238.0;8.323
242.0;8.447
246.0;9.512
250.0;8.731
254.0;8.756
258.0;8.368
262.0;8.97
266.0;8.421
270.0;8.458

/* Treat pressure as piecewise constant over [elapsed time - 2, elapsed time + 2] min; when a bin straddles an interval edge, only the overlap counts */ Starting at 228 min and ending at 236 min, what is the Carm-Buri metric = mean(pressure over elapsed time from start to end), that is 8.25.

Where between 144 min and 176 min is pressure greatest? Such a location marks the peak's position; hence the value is 154.0 min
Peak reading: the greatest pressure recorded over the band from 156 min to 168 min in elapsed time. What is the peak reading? 9.175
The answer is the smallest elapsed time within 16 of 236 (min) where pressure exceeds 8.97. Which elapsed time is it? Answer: 222.0 min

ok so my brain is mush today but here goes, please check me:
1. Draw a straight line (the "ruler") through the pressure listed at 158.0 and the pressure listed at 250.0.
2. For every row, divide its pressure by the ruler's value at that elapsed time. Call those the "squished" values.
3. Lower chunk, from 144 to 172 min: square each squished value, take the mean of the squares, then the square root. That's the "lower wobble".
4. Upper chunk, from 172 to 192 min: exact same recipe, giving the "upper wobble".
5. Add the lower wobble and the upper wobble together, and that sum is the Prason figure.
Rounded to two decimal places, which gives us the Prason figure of 2.03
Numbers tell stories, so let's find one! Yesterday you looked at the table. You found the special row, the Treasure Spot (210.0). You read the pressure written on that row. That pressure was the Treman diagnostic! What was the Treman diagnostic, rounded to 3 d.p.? 9.123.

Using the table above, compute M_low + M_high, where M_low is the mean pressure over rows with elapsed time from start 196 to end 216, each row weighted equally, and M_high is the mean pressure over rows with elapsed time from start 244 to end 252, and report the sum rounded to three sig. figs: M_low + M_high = 18.0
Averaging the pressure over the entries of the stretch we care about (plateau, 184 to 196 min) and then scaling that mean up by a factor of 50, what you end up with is 474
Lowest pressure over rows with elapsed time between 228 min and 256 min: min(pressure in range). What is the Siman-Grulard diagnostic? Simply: 8.152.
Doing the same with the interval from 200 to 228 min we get 8.177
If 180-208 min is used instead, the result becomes 8.177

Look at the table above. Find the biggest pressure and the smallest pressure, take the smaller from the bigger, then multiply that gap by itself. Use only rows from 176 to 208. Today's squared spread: 2.4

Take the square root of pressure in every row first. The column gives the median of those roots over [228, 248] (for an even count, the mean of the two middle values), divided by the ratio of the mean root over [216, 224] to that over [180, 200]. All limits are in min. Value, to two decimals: 2.98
